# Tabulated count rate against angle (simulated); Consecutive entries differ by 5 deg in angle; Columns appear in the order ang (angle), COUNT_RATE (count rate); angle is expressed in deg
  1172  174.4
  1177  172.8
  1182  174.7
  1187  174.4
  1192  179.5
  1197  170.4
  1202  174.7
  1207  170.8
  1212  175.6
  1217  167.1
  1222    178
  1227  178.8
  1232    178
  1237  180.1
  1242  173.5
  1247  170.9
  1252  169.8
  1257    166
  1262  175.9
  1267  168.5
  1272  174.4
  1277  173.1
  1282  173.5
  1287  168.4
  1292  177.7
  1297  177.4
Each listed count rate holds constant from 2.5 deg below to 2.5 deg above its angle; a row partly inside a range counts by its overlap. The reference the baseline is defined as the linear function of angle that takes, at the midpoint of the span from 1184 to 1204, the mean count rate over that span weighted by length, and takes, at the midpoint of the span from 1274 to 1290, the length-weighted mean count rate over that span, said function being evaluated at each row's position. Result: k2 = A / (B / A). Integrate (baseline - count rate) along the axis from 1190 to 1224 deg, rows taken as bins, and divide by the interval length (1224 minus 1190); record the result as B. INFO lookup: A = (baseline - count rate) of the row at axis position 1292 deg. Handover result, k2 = 49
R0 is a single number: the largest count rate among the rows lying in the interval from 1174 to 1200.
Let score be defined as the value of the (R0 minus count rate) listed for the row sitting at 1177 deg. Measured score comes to 6.7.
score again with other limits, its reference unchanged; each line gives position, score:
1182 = 4.8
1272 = 5.1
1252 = 9.7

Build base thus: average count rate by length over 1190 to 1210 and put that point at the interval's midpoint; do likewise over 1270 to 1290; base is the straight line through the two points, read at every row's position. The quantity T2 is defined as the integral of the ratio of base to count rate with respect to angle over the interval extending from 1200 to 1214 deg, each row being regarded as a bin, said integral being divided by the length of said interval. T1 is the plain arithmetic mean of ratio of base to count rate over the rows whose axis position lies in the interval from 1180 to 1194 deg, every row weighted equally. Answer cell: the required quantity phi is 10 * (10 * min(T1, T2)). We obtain 98.8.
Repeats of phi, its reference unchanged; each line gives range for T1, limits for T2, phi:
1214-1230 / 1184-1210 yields 99.4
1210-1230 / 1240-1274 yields 99.2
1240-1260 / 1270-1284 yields 99.3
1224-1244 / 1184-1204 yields 97.5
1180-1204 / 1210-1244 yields 98.6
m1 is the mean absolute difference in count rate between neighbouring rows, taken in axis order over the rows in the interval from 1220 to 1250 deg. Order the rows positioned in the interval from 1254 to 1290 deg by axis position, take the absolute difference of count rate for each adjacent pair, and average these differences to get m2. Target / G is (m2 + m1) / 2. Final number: 3.8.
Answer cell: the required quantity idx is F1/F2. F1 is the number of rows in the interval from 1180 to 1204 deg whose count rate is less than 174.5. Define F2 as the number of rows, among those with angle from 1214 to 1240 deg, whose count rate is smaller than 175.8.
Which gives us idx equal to 2.0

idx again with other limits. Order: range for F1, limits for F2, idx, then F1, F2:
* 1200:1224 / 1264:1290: 0.4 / 2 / 5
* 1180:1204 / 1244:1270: 0.5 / 2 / 4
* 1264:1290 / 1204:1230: 1.7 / 5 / 3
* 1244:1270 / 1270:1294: 1.0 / 4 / 4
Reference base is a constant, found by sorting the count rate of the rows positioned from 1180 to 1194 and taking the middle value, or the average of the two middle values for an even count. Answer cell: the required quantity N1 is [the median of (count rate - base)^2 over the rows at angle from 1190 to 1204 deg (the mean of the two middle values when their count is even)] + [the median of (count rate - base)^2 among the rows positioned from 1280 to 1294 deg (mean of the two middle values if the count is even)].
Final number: 27.5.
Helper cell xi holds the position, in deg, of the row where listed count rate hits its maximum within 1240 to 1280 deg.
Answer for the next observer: 1262 deg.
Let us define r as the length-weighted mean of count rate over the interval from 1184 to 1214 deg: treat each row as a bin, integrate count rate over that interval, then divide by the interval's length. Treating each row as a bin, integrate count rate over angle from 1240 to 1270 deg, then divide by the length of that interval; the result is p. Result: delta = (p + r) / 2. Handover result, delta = 172.5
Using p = 171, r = 174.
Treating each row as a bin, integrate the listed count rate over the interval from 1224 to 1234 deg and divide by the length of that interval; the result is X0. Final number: 178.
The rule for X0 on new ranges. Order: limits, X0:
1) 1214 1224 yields 172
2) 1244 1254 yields 171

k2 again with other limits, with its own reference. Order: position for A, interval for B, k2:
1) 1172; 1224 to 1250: 0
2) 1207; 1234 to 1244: -3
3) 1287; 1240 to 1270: 6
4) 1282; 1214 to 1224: 2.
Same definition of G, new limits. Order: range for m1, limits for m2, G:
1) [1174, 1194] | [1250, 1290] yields 3.6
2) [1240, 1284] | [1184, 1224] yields 5.4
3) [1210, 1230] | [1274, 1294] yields 5.8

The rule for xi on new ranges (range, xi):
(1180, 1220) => 1192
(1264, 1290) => 1272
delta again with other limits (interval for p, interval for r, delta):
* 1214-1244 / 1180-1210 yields 175.0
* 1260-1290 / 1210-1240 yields 174.3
